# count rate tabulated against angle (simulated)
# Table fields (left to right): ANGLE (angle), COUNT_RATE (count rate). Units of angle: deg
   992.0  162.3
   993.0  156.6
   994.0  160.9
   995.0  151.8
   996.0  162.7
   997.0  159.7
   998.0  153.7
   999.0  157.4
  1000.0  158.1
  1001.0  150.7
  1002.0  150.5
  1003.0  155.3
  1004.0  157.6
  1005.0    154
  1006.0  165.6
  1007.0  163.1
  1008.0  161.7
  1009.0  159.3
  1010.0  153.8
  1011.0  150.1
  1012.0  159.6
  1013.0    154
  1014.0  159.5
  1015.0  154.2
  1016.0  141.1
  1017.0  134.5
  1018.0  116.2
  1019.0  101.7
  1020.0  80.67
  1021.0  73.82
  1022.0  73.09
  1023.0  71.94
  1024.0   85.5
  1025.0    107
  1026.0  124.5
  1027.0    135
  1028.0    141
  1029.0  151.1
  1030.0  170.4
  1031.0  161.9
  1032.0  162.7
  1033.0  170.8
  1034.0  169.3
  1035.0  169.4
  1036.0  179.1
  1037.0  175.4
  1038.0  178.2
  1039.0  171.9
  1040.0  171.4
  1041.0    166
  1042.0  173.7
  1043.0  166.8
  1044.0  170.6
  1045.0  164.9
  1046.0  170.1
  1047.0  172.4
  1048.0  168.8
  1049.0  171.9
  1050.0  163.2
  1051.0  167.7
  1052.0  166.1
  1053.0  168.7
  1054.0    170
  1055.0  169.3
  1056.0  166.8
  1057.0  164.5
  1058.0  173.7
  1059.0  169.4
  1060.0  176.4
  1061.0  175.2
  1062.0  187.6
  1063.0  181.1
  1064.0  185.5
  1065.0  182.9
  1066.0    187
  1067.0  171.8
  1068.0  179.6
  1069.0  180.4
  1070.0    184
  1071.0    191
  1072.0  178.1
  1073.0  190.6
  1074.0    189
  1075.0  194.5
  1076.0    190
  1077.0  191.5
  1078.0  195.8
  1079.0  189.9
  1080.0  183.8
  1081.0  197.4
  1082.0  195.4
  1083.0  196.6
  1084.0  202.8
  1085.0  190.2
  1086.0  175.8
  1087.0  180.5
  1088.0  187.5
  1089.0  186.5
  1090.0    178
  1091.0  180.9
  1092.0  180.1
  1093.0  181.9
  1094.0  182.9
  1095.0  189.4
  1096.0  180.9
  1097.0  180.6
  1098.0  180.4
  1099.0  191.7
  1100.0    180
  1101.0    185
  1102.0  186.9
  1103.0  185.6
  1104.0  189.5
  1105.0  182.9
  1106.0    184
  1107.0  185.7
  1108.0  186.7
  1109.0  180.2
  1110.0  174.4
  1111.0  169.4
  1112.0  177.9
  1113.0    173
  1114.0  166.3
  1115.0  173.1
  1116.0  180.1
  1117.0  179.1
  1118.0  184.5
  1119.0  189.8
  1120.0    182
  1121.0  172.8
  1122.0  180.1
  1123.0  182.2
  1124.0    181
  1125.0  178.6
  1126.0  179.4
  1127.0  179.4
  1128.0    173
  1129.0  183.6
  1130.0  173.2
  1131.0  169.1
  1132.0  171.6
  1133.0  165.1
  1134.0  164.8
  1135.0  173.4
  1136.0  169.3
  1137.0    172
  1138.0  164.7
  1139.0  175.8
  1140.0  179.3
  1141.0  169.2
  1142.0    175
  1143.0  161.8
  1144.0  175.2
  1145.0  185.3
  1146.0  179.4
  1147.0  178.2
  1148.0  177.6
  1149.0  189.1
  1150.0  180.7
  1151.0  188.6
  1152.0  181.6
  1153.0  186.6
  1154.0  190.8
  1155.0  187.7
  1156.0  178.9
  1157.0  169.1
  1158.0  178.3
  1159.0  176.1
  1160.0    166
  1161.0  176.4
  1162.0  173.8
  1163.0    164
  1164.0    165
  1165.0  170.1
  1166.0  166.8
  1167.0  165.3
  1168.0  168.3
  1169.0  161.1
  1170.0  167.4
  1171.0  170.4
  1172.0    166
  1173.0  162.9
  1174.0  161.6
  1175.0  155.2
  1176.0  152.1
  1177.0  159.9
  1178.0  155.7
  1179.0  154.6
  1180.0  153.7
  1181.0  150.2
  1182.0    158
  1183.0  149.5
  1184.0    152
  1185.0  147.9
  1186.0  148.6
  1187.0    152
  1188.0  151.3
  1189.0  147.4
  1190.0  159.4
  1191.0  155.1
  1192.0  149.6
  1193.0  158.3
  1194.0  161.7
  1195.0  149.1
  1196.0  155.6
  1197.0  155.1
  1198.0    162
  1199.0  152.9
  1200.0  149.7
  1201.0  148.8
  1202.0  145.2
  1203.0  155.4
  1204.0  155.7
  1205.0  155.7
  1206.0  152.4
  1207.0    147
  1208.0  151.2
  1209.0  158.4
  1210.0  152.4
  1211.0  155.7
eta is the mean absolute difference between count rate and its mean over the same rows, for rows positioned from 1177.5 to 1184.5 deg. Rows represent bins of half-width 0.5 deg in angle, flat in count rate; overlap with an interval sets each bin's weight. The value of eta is 2.4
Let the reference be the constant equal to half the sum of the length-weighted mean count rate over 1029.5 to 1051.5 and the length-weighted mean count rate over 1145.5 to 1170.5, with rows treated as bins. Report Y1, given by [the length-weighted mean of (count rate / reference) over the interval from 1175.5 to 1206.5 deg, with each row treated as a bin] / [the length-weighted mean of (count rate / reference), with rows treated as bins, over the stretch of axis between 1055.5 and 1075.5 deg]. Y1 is 0.85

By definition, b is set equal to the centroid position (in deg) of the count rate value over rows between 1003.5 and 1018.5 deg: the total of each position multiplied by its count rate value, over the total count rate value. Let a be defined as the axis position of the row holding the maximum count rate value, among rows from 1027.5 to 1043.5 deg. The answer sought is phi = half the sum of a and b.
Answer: 1023.4 deg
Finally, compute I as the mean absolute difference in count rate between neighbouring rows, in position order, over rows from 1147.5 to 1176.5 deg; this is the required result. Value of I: 5.7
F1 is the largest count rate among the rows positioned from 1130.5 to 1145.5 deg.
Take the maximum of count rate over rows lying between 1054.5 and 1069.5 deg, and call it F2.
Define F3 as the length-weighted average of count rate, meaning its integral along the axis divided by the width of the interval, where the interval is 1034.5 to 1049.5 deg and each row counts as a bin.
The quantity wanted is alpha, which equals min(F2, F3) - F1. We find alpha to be -14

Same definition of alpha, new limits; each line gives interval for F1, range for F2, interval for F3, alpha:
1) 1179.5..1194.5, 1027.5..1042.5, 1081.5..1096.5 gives 17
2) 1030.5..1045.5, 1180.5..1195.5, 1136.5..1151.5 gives -17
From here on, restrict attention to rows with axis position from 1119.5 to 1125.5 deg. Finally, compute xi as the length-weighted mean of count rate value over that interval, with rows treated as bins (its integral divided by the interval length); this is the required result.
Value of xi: 179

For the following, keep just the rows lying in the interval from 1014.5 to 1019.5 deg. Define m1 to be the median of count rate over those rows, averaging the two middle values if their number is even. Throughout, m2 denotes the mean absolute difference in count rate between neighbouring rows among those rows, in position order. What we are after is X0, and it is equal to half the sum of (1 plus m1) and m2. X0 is 74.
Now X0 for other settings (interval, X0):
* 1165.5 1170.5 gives 86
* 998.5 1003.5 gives 80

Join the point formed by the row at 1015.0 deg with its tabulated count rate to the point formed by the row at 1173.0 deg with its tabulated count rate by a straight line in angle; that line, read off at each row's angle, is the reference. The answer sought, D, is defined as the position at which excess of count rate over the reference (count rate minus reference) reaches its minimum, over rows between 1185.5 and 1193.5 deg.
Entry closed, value 1189.0 deg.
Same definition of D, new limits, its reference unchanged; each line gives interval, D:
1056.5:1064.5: 1057.0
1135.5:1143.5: 1143.0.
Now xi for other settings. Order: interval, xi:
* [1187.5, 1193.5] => 154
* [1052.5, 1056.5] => 169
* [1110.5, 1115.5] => 172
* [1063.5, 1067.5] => 182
